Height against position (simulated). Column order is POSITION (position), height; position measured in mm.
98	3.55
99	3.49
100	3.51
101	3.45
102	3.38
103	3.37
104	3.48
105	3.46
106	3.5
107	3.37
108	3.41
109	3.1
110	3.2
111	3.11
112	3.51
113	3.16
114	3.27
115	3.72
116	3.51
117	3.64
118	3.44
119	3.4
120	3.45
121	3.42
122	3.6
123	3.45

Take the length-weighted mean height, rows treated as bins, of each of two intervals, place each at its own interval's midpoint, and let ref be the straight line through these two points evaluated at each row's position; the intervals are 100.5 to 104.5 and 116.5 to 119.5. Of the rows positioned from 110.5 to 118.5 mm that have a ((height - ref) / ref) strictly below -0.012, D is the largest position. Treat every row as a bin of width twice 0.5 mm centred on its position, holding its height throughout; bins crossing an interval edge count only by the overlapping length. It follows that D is 118 mm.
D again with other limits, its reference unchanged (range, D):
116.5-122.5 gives 121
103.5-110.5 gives 110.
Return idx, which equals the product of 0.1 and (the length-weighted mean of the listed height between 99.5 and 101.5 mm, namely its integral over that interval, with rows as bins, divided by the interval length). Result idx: 0.348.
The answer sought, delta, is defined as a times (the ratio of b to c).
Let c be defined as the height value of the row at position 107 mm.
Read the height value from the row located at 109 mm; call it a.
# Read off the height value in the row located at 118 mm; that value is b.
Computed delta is 3.16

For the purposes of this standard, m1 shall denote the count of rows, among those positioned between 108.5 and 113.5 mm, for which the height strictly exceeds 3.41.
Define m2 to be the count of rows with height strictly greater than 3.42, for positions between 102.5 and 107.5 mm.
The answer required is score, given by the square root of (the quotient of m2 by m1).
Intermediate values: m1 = 1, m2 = 3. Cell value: 1.7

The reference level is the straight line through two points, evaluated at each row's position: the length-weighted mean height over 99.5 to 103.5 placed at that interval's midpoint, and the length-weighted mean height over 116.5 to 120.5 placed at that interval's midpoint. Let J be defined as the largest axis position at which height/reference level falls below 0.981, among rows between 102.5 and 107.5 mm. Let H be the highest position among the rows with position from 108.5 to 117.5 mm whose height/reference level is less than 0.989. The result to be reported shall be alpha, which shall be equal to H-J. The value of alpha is 7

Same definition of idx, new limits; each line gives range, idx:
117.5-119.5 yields 0.342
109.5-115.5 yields 0.333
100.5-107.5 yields 0.343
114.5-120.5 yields 0.353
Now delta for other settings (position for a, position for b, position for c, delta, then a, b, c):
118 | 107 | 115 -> 3.12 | 3.44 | 3.37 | 3.72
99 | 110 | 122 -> 3.10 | 3.49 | 3.2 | 3.6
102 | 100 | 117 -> 3.26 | 3.38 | 3.51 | 3.64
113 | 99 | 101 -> 3.20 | 3.16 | 3.49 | 3.45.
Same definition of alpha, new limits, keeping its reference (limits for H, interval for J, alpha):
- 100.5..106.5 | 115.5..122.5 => -18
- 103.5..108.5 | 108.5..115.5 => -6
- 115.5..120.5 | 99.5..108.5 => 12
